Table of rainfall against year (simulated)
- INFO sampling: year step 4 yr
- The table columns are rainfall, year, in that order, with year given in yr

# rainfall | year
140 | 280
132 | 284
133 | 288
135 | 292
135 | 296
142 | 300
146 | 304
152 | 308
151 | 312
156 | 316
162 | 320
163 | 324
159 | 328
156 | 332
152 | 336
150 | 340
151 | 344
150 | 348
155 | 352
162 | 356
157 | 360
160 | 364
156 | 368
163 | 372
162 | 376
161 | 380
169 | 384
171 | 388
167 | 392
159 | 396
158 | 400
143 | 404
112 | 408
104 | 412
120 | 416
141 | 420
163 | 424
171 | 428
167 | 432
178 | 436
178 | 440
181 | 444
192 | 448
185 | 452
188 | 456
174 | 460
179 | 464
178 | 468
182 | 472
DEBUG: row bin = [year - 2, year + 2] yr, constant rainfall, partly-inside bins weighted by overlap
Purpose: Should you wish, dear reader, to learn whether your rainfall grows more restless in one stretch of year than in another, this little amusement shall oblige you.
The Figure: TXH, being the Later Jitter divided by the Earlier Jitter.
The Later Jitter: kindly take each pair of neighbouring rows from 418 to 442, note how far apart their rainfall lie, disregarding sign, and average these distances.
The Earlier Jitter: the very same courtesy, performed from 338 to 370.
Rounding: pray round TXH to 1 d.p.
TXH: 2.4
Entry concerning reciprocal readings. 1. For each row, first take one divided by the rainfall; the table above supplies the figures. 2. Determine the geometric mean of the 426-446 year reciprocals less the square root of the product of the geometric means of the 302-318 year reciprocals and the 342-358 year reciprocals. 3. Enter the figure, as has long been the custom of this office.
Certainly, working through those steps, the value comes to -0.0008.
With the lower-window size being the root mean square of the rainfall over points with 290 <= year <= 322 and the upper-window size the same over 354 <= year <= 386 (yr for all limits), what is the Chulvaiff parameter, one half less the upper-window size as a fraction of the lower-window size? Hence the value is -0.59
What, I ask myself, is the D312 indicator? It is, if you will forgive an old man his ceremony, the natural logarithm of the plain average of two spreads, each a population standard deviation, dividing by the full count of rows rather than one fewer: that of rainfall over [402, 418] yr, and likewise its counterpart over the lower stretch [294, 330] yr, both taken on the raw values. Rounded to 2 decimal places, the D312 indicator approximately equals 2.46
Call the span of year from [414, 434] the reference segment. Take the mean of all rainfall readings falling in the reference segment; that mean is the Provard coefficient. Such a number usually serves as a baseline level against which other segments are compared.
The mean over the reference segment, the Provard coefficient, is 152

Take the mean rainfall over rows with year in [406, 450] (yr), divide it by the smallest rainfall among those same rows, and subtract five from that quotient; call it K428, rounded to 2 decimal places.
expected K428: -3.51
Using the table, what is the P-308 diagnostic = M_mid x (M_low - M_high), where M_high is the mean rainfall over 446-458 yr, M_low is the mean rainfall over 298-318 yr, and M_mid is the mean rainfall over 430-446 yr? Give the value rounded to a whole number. -6852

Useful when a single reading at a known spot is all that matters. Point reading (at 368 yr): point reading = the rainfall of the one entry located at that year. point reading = 156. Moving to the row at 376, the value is 162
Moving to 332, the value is 156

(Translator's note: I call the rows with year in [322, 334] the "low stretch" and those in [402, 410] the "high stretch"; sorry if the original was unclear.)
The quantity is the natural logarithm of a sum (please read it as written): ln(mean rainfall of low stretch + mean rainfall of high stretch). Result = 5.66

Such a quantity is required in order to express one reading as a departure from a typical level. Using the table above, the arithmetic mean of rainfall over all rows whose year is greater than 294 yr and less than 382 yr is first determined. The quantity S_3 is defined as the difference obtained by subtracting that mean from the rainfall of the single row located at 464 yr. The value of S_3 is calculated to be 24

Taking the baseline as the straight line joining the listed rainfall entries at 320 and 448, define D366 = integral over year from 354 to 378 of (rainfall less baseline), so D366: -307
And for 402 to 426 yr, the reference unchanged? -1285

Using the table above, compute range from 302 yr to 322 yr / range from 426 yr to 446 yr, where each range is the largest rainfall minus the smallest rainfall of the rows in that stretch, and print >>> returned 1.1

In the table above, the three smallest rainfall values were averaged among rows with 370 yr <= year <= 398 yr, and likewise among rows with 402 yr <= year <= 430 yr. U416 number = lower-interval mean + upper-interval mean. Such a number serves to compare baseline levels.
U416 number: 273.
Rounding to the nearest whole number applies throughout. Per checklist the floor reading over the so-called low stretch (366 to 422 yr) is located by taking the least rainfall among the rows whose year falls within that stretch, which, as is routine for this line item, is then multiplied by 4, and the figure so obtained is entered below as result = 416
